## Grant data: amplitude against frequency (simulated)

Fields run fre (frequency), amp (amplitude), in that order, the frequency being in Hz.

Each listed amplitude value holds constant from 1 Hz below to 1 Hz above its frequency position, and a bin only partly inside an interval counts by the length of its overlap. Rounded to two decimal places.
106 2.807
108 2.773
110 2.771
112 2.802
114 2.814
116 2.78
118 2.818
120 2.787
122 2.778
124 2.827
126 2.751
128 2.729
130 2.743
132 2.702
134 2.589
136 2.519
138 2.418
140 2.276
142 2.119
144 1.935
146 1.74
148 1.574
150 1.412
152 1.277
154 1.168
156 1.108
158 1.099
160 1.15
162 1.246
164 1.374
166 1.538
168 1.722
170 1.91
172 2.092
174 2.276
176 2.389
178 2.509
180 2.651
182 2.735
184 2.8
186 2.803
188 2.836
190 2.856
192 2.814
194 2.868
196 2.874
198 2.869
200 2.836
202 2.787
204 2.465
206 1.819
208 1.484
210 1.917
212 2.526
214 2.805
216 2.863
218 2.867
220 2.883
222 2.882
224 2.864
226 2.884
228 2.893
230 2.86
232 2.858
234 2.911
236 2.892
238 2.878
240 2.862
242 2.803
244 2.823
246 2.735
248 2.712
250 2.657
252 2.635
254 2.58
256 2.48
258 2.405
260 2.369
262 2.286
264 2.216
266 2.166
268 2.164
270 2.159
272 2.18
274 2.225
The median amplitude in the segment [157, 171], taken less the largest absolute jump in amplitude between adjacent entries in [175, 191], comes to 1.23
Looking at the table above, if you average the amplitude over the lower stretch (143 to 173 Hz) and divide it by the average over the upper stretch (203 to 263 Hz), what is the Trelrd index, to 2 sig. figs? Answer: 0.57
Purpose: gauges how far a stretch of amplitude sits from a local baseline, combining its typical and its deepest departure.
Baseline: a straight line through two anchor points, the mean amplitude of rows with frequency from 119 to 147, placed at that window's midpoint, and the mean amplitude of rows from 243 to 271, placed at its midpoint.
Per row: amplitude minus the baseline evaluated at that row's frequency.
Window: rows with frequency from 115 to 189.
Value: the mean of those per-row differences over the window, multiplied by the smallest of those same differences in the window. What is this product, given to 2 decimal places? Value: 0.45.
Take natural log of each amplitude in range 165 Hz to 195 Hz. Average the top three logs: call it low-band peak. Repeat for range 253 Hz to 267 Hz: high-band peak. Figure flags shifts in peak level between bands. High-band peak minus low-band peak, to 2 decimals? -0.14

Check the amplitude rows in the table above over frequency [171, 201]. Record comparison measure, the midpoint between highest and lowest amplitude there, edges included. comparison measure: 2.48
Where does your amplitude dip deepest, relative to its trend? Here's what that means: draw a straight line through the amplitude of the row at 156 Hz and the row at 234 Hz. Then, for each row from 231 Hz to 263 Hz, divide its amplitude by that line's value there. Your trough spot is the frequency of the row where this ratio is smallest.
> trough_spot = 262 Hz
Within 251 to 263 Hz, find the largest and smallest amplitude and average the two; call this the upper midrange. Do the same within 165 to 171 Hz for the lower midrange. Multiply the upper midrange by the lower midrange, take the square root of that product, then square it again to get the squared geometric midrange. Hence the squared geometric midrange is 4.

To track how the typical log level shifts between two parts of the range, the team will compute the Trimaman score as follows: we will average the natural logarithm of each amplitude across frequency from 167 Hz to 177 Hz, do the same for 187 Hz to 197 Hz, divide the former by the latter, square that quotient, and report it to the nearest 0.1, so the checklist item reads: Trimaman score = 0.5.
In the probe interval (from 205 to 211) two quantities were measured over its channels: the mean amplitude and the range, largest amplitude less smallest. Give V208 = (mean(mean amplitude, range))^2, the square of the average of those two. 1.18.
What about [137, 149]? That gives 2.04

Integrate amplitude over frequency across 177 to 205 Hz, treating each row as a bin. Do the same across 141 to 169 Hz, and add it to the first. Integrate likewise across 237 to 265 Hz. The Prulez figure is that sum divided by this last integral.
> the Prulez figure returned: 1.6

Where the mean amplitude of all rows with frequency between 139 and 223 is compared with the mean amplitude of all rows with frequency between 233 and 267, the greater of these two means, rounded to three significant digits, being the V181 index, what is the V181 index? 2.61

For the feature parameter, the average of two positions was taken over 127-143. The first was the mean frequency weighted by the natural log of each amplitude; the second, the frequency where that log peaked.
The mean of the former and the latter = 132.3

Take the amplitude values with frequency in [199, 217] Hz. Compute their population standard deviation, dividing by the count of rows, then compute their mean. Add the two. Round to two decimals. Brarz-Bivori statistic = 2.88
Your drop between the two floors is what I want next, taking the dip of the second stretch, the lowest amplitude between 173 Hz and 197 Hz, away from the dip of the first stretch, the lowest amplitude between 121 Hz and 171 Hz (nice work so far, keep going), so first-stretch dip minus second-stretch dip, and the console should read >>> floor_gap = -1.2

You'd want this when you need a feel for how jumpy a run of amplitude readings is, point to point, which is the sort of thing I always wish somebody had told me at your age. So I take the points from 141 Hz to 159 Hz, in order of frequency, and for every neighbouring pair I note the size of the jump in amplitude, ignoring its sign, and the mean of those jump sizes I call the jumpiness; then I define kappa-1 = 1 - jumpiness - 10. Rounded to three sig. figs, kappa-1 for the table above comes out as -9.13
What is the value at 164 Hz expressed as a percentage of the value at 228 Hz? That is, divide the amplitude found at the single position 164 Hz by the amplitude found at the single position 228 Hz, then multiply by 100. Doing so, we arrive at 47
